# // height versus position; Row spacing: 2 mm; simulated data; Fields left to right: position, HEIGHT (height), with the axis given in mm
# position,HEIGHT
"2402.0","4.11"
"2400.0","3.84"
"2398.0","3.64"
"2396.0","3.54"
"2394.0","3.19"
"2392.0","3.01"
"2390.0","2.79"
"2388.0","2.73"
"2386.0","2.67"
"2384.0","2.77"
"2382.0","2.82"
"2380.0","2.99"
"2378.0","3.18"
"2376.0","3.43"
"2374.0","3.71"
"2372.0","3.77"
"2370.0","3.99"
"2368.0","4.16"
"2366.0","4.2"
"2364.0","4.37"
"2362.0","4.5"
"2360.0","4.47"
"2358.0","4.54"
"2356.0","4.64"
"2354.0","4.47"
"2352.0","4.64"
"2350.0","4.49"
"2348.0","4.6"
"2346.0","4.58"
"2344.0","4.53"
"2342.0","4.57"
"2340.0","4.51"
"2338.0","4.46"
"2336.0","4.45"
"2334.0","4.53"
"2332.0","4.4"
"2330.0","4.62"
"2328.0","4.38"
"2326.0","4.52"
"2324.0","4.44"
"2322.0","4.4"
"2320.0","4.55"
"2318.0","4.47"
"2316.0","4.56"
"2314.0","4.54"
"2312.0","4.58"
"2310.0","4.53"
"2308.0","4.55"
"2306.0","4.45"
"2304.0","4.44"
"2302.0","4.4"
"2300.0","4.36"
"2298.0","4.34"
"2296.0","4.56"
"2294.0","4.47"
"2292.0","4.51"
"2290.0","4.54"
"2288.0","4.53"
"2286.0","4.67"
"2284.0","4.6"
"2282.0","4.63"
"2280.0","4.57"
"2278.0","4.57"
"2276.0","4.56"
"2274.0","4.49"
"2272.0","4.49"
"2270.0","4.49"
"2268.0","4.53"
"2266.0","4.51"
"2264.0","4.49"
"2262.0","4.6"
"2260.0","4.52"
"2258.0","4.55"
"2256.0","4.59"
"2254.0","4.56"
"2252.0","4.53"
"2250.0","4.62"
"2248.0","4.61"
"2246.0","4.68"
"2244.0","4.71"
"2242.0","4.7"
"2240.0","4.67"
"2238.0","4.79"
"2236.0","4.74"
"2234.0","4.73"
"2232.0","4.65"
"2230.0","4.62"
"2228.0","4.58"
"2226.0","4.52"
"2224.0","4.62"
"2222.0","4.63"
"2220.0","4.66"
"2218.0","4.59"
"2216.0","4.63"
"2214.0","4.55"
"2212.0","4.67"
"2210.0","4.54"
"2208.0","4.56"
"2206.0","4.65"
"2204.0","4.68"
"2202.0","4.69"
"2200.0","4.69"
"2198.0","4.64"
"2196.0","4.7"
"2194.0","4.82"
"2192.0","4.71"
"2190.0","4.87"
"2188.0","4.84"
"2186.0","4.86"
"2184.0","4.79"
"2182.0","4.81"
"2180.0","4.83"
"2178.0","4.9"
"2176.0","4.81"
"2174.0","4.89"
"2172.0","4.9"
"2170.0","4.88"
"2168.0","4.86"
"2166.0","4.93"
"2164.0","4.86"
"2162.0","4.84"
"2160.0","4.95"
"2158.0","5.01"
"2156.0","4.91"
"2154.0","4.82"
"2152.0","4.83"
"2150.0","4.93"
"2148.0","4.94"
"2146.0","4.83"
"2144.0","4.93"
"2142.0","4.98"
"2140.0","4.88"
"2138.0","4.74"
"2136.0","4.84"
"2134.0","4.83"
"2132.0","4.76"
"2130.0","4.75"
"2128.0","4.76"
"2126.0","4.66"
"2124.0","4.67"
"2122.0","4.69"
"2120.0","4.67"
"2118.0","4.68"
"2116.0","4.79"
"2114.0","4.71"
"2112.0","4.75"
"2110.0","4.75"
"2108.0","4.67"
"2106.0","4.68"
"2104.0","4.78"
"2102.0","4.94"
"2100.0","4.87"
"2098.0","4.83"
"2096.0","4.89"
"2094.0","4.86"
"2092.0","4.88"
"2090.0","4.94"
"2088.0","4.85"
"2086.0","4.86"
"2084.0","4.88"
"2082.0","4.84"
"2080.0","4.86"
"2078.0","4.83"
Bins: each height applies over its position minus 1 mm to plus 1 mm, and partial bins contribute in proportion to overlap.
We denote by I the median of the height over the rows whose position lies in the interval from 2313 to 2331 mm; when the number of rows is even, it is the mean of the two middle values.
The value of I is 4.5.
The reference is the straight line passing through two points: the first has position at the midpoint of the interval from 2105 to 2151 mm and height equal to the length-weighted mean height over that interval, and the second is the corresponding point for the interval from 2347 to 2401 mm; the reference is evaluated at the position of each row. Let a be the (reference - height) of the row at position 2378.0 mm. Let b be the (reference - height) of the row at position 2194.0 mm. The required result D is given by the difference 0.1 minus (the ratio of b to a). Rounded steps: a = 0.5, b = -0.3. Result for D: 0.7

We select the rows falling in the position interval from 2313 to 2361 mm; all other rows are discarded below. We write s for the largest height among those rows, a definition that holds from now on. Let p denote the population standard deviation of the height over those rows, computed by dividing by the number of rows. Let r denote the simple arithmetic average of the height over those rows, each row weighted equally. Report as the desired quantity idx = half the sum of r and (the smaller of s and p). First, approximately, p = 0.07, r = 4.5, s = 4.64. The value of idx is 2.29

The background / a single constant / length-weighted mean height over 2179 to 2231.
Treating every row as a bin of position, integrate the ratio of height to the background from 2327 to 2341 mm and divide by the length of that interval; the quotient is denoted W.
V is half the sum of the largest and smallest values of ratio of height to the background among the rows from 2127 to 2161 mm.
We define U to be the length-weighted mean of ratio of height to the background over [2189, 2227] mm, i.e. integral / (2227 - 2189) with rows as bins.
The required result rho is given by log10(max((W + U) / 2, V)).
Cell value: 0.017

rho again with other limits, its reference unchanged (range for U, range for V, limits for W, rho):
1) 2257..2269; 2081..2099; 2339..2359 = 0.018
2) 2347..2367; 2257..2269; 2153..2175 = 0.001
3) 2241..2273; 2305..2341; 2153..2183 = 0.004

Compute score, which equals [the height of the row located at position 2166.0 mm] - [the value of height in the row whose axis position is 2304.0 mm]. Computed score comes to 0.5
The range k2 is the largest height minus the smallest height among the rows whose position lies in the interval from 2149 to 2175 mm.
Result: 0.19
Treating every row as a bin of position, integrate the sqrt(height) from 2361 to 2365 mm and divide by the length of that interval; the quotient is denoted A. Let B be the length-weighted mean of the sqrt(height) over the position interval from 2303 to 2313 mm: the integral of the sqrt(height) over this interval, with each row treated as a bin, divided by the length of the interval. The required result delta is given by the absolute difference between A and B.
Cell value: 0.02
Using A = 2.11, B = 2.12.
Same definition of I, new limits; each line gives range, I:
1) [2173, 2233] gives 4.7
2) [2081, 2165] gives 4.8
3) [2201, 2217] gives 4.6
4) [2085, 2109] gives 4.9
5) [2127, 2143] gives 4.8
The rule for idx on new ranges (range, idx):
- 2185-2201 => 2.43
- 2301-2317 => 2.28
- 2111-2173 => 2.46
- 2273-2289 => 2.32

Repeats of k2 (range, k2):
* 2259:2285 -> 0.14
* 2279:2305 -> 0.33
